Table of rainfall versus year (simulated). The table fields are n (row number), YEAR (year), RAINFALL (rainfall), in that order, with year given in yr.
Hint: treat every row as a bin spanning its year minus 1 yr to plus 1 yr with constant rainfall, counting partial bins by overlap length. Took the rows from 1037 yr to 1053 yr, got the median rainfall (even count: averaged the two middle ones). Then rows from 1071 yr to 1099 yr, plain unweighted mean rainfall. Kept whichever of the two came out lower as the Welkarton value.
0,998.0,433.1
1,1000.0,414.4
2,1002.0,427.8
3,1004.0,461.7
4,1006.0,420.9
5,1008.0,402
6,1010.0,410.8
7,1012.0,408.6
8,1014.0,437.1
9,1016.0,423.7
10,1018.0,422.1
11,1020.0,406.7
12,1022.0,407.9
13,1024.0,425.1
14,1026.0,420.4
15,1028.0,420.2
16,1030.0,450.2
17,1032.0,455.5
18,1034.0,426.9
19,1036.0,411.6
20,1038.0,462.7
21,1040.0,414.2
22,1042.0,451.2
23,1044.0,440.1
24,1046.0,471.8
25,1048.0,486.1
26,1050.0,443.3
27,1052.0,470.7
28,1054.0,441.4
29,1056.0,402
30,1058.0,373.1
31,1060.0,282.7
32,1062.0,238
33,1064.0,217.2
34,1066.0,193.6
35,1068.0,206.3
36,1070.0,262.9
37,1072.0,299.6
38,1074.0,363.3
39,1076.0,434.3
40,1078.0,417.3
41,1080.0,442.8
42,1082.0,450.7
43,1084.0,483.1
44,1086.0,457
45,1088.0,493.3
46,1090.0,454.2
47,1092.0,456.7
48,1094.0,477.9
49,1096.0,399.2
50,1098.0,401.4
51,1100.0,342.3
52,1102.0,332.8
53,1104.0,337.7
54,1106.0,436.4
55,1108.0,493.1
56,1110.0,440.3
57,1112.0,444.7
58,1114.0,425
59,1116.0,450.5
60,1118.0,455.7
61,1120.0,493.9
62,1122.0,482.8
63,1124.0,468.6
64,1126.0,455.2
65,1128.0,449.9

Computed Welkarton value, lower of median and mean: 431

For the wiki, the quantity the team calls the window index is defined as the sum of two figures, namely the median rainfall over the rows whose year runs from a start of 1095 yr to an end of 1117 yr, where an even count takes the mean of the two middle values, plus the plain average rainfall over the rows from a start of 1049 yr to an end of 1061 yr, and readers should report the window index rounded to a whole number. 827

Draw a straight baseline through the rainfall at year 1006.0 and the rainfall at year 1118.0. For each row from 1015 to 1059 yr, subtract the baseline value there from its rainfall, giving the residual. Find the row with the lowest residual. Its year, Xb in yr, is 1058.0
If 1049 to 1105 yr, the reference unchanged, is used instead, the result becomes 1066.0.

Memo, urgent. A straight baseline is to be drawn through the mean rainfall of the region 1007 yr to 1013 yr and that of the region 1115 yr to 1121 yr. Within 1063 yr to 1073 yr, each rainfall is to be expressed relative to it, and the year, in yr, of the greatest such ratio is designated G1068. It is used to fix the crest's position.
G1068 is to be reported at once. 1072.0 yr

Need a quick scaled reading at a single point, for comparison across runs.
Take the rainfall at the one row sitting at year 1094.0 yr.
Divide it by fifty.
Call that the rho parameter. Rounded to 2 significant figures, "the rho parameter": 9.6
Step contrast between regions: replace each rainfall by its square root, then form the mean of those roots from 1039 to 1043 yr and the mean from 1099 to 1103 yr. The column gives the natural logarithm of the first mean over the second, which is 0.12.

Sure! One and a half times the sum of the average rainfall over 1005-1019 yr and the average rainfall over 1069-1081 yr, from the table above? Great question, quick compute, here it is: 1182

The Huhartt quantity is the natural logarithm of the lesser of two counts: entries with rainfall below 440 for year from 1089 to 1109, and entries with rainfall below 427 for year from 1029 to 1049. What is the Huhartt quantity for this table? 1.1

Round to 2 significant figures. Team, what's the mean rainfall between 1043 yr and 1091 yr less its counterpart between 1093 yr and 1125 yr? -46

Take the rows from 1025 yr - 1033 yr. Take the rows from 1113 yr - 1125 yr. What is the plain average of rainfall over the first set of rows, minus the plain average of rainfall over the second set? -26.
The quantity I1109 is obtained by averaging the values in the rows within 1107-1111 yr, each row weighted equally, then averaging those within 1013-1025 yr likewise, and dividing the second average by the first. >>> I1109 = 0.90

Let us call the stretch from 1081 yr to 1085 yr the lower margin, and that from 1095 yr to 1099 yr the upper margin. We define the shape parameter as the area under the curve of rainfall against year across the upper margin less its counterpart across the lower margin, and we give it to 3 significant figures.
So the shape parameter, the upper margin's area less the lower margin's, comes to -266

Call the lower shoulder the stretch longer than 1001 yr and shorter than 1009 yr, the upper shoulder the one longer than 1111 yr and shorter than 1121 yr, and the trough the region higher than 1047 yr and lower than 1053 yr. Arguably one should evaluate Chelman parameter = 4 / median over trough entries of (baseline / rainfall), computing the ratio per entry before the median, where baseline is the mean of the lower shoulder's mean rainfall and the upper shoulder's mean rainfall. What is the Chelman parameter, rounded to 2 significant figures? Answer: 4.3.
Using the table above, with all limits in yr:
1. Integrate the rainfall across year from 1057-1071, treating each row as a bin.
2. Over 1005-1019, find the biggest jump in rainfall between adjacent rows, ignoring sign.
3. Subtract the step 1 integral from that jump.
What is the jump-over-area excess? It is -3519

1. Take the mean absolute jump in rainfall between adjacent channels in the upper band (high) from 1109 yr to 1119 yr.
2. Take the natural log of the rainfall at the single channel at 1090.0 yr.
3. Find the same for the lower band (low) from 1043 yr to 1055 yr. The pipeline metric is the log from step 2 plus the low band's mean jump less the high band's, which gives 22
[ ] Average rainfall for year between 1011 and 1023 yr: 418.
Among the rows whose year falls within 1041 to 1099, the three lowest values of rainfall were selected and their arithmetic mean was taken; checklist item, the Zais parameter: 206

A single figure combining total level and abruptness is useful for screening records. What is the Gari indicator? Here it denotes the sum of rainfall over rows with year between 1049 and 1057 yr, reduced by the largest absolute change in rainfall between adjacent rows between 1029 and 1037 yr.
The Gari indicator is 1729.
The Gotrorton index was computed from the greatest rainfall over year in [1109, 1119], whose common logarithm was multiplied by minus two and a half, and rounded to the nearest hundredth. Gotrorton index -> -6.65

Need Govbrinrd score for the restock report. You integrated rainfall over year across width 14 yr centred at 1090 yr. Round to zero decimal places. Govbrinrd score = 6443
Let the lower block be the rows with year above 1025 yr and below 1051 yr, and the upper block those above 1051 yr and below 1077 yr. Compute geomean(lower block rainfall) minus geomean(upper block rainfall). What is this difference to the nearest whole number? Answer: 134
